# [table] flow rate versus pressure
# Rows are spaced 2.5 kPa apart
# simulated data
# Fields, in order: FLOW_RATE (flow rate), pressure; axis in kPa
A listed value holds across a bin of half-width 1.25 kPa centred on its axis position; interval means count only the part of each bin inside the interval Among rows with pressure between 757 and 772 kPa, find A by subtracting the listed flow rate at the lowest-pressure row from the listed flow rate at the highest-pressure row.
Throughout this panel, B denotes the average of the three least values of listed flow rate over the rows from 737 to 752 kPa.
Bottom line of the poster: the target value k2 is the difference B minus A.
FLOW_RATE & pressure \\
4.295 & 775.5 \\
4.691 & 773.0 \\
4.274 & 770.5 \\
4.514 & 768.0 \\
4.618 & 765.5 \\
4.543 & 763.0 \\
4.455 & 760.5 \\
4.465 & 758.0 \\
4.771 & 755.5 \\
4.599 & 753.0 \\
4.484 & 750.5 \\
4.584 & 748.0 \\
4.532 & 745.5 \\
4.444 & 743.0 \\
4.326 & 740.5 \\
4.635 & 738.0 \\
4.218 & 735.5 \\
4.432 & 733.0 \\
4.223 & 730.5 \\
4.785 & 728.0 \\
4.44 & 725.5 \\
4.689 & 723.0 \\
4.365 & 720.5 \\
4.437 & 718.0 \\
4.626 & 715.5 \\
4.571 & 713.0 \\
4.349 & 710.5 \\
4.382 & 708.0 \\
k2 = 4.61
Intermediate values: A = -0.19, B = 4.42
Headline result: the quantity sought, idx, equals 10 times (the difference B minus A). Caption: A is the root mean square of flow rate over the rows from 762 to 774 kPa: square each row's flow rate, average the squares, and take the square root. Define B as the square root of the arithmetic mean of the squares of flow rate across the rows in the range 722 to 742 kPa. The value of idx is -0.6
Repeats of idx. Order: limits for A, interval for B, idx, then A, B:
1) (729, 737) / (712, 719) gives 2.5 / 4.29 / 4.55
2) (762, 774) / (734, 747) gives -1.0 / 4.53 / 4.43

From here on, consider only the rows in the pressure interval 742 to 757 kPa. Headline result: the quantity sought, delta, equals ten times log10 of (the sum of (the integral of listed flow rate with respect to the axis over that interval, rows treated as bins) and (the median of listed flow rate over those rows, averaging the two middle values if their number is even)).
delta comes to 18.64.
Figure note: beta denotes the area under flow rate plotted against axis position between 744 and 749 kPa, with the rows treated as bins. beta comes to 22.8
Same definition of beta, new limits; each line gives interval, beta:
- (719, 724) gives 22.6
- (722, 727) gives 22.8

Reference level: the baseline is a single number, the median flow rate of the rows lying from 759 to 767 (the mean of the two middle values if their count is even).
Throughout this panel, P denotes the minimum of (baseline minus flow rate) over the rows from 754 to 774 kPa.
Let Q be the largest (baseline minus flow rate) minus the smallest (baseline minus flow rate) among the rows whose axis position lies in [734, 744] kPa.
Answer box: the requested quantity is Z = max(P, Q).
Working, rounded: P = -0.23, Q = 0.42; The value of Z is 0.42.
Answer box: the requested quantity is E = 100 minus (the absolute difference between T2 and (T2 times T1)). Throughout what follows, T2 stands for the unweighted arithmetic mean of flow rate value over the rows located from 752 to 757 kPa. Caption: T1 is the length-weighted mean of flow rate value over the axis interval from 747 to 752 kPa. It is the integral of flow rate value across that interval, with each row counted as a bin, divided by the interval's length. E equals 83.4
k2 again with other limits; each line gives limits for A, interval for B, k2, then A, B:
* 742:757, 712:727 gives 4.09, 0.33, 4.41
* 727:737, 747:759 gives 5.08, -0.57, 4.51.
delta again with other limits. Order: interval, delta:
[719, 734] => 18.56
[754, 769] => 18.63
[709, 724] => 18.57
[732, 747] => 18.51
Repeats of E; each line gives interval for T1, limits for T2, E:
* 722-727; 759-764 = 83.9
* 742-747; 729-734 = 84.9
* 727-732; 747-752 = 84.2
